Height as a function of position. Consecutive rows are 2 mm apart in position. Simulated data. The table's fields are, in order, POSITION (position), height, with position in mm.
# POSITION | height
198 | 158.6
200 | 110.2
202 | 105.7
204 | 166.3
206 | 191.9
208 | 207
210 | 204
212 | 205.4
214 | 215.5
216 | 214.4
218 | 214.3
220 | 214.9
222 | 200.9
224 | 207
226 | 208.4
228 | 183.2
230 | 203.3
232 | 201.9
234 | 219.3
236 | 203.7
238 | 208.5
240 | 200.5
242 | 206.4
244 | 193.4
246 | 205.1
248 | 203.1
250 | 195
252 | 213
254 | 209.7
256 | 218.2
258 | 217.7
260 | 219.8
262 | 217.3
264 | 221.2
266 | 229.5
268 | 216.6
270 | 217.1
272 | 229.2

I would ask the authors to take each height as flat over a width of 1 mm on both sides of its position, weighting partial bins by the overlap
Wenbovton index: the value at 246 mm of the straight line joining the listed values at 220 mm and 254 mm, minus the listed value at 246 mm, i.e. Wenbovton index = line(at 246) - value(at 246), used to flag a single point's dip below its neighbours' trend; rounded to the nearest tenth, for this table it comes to 5.8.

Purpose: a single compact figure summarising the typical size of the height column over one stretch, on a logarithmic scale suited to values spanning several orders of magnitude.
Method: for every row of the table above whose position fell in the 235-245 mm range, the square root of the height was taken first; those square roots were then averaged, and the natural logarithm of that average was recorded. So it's 2.66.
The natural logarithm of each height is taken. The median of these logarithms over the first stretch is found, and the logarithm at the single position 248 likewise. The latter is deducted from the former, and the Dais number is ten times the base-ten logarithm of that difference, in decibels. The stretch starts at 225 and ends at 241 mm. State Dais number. -27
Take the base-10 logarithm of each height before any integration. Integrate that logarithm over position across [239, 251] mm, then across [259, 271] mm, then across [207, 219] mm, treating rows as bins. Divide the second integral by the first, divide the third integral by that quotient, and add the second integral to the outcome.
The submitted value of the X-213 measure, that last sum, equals 55.5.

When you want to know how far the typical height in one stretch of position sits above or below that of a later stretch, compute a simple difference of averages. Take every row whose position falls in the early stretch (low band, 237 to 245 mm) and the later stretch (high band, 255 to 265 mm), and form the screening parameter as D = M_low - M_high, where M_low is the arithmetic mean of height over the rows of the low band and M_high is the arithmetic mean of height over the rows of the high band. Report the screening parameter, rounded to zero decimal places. -17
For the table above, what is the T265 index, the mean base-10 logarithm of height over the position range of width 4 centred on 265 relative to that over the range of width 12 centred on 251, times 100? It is 102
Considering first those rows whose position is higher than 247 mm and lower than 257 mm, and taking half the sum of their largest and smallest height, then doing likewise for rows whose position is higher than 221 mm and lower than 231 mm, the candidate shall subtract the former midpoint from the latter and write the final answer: -11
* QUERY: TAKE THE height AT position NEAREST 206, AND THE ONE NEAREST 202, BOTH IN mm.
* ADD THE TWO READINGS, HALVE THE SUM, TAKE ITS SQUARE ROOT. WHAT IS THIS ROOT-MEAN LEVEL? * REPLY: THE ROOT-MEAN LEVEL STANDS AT 12.2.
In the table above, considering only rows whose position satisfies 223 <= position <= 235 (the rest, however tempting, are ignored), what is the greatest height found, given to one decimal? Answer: 219.3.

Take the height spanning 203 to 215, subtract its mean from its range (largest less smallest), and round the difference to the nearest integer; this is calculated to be -149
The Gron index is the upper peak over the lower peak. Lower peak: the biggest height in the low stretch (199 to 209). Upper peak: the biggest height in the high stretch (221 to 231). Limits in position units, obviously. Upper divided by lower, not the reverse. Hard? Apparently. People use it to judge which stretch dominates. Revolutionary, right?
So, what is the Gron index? 1.01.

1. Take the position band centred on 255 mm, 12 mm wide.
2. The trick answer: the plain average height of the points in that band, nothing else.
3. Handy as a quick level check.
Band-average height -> 212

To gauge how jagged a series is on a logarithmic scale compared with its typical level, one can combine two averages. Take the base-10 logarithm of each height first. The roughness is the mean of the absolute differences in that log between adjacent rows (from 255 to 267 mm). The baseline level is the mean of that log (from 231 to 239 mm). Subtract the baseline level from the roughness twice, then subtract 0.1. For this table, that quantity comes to -4.73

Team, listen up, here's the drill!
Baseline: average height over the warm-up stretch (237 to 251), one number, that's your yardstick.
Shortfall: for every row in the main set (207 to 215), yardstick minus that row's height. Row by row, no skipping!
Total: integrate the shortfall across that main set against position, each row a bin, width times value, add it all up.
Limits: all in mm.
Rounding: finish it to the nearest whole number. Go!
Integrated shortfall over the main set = -50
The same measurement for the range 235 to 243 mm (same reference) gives -24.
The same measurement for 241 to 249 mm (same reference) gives -2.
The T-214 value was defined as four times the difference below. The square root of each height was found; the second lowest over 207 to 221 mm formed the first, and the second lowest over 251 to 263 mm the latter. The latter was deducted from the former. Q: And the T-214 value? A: -1.1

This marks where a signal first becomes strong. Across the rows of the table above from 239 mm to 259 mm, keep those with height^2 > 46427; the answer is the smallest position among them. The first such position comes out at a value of 256 mm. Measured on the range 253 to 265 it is 256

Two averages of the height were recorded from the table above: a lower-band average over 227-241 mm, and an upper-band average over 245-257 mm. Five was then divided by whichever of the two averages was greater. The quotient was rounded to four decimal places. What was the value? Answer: 0.0241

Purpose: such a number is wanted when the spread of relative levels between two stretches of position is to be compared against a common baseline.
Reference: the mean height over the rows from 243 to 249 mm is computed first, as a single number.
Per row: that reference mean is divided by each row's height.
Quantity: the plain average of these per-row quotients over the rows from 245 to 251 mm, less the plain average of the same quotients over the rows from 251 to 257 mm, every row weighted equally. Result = 0.06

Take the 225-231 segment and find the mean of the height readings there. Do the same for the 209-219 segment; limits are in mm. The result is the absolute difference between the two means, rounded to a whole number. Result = 12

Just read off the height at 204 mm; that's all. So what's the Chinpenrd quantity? 166.3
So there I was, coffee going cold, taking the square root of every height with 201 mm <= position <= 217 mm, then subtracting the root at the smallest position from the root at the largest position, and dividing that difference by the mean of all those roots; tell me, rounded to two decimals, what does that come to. 0.32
